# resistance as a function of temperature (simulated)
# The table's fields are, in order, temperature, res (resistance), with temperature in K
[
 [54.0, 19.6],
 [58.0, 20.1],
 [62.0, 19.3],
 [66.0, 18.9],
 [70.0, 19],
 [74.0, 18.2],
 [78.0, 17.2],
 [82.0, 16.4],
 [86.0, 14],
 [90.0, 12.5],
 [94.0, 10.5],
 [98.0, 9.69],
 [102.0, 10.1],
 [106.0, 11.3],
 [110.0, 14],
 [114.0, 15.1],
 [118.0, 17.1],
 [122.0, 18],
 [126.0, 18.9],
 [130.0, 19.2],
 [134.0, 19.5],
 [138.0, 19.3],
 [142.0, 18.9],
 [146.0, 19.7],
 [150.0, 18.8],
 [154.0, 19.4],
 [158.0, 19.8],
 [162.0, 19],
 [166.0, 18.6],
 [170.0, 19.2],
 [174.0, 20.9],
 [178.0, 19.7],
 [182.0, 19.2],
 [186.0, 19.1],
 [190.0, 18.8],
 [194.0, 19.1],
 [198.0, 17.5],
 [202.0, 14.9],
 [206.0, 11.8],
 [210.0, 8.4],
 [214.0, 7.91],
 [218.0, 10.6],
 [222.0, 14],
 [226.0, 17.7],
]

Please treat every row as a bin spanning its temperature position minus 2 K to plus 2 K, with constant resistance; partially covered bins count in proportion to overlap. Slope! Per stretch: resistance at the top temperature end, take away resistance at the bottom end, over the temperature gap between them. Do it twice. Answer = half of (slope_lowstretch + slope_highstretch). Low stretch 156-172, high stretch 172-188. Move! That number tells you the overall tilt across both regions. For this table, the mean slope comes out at -0.10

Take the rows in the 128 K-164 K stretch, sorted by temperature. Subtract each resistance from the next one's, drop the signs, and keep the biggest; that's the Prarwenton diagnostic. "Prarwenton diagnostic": 0.9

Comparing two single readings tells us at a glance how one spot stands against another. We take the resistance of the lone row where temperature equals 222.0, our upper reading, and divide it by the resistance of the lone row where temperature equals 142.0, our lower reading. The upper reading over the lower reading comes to 0.74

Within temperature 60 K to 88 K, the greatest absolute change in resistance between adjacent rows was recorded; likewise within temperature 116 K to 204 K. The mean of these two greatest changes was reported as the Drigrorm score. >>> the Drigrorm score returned 2.5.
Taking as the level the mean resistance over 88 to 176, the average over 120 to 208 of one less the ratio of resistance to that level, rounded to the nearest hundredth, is -0.11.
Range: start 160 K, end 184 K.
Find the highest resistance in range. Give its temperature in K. 174.0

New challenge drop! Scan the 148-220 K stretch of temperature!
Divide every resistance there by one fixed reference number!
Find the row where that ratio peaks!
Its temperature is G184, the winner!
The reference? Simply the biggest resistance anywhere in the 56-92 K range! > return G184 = 174.0 K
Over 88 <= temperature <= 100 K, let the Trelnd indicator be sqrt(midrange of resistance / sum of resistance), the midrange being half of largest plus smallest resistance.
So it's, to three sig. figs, 0.583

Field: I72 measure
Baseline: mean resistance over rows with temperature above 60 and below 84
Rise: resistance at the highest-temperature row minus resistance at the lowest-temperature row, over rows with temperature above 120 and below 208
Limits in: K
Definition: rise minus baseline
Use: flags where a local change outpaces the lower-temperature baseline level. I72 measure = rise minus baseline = -24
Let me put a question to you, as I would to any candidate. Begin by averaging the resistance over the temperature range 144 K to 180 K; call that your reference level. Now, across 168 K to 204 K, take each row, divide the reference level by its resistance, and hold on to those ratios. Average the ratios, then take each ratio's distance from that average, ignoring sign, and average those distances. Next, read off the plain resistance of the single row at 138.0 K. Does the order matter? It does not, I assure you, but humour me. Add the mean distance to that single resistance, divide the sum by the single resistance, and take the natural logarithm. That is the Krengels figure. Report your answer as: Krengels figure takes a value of 0.004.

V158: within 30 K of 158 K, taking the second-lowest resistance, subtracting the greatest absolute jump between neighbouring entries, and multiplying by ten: 171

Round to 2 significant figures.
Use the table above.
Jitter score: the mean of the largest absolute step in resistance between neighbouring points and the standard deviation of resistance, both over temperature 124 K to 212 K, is 3.1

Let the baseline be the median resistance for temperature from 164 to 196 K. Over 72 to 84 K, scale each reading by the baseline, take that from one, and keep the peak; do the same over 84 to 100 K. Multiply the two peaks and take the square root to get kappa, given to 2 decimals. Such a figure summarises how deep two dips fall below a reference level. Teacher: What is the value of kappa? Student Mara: 0.27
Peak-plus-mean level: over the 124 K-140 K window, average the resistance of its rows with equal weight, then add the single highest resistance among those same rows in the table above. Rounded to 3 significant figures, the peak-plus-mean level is 38.7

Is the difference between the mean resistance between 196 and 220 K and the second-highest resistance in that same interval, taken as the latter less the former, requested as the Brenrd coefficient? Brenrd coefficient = 3.0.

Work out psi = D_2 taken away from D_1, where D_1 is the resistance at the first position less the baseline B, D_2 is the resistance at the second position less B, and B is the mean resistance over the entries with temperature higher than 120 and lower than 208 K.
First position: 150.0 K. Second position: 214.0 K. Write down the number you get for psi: 11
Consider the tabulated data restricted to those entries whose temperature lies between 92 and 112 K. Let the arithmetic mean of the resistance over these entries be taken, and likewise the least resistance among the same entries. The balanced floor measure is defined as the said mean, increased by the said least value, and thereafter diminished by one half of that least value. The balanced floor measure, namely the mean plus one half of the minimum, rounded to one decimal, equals 16.0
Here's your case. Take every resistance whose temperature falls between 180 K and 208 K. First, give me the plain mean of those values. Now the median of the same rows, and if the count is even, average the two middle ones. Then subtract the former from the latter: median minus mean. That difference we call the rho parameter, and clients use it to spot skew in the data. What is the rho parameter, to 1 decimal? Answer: 1.6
